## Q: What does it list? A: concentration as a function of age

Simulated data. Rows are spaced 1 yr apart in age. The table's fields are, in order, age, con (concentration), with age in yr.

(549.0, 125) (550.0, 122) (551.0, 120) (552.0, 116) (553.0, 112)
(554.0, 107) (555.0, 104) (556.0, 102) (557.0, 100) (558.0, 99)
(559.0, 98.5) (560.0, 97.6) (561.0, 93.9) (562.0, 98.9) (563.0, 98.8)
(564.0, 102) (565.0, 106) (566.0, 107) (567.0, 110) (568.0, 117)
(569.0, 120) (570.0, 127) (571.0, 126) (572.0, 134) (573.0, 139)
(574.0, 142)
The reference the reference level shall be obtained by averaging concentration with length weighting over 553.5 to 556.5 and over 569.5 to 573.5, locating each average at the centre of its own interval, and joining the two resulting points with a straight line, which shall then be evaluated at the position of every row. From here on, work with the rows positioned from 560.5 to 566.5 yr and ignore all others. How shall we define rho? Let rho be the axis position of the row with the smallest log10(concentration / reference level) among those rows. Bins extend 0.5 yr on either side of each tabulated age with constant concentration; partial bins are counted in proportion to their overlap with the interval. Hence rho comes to 561.0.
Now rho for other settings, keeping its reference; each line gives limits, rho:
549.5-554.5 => 554.0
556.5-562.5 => 561.0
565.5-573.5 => 566.0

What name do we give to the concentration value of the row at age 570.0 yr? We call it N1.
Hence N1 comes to 127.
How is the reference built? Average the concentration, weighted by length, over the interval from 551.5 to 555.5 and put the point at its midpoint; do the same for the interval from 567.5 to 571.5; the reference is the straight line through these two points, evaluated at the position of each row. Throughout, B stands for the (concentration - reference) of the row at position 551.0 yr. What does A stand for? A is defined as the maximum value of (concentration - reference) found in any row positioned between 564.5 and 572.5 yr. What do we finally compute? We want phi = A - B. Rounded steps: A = 10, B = 12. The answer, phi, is -3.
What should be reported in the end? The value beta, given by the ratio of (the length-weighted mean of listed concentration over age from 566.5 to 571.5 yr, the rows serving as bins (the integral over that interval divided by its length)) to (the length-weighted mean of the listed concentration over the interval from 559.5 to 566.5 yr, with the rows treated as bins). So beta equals 1.19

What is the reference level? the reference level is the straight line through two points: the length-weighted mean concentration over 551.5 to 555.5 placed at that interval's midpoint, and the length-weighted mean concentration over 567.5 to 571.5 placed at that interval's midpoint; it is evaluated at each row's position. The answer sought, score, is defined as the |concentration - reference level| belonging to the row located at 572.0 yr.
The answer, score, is 10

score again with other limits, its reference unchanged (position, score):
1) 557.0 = 13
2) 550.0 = 15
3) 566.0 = 13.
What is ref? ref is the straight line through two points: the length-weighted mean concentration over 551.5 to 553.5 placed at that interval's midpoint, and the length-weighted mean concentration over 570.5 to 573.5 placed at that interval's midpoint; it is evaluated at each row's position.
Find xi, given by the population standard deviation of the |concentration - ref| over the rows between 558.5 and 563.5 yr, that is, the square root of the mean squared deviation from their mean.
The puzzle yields 2.2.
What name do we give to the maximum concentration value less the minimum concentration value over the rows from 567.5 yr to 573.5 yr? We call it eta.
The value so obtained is 22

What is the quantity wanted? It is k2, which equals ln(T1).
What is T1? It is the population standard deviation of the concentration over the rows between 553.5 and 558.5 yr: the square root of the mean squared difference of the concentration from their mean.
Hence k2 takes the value 1.1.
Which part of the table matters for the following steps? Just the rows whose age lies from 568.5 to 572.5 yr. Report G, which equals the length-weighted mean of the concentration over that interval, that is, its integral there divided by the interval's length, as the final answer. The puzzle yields 127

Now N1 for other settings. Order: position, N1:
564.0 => 102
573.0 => 139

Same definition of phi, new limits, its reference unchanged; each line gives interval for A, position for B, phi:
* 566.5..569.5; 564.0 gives 14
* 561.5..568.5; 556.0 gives 5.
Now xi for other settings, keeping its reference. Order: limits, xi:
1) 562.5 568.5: 4.2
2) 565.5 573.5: 6.4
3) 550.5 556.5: 4.8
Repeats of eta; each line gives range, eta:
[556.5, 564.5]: 8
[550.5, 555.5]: 16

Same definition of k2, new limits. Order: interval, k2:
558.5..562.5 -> 0.7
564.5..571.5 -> 2.1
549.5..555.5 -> 1.9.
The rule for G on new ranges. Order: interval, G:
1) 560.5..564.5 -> 98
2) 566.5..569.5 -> 116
